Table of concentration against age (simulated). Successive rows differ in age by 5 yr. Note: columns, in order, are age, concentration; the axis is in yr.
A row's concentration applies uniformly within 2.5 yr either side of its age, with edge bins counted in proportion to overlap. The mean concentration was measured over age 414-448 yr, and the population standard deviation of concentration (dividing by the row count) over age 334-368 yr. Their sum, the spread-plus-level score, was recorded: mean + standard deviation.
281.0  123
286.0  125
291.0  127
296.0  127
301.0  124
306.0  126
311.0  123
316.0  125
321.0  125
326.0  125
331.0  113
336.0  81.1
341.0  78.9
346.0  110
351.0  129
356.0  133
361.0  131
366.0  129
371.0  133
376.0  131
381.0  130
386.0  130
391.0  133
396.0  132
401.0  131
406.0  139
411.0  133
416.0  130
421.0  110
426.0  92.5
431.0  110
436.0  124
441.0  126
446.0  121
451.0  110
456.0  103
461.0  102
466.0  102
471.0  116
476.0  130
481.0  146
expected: 138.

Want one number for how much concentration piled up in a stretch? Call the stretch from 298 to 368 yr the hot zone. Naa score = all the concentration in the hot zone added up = 1653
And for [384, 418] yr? 928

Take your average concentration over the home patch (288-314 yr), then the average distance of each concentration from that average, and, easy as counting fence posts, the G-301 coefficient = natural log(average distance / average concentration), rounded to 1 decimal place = -4.4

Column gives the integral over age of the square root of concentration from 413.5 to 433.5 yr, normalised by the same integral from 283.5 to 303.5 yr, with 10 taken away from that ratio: -9.06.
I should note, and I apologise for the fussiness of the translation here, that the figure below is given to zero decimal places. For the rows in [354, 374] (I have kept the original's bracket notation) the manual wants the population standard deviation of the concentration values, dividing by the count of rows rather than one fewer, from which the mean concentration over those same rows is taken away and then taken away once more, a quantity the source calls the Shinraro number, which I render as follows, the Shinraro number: -261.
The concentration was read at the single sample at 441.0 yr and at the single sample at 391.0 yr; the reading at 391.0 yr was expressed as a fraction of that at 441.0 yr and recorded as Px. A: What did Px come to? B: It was 1.06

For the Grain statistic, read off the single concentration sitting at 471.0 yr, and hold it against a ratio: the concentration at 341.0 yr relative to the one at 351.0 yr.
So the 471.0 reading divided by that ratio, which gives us 190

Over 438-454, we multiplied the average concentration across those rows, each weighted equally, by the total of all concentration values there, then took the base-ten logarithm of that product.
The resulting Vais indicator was 4.63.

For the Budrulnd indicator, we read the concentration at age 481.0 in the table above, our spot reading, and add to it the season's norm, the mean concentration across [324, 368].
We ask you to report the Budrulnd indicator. 260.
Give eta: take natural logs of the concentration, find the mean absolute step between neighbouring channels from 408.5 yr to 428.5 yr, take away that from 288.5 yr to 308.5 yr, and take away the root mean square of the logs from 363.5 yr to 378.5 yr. -4.77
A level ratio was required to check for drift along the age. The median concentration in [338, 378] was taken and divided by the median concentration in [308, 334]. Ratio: 1.04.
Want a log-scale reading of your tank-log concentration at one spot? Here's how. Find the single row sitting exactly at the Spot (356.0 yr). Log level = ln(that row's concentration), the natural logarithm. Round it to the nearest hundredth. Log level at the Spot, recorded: 4.89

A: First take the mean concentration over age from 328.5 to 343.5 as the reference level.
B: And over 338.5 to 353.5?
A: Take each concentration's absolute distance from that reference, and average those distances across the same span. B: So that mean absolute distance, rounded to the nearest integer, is 23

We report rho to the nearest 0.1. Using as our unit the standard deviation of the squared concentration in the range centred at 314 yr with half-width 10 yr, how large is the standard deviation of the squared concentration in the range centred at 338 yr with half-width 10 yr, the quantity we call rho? 11.2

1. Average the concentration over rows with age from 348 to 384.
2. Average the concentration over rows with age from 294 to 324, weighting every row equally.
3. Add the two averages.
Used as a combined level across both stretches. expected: 256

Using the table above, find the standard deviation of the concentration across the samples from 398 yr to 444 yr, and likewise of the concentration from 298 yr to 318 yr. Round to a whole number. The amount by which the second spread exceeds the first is -13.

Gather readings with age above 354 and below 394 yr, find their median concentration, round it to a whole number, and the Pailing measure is 131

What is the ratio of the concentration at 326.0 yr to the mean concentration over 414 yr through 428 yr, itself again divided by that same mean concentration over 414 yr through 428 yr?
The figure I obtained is 0.0102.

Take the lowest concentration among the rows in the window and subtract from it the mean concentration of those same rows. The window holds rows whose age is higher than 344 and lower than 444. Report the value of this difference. -33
